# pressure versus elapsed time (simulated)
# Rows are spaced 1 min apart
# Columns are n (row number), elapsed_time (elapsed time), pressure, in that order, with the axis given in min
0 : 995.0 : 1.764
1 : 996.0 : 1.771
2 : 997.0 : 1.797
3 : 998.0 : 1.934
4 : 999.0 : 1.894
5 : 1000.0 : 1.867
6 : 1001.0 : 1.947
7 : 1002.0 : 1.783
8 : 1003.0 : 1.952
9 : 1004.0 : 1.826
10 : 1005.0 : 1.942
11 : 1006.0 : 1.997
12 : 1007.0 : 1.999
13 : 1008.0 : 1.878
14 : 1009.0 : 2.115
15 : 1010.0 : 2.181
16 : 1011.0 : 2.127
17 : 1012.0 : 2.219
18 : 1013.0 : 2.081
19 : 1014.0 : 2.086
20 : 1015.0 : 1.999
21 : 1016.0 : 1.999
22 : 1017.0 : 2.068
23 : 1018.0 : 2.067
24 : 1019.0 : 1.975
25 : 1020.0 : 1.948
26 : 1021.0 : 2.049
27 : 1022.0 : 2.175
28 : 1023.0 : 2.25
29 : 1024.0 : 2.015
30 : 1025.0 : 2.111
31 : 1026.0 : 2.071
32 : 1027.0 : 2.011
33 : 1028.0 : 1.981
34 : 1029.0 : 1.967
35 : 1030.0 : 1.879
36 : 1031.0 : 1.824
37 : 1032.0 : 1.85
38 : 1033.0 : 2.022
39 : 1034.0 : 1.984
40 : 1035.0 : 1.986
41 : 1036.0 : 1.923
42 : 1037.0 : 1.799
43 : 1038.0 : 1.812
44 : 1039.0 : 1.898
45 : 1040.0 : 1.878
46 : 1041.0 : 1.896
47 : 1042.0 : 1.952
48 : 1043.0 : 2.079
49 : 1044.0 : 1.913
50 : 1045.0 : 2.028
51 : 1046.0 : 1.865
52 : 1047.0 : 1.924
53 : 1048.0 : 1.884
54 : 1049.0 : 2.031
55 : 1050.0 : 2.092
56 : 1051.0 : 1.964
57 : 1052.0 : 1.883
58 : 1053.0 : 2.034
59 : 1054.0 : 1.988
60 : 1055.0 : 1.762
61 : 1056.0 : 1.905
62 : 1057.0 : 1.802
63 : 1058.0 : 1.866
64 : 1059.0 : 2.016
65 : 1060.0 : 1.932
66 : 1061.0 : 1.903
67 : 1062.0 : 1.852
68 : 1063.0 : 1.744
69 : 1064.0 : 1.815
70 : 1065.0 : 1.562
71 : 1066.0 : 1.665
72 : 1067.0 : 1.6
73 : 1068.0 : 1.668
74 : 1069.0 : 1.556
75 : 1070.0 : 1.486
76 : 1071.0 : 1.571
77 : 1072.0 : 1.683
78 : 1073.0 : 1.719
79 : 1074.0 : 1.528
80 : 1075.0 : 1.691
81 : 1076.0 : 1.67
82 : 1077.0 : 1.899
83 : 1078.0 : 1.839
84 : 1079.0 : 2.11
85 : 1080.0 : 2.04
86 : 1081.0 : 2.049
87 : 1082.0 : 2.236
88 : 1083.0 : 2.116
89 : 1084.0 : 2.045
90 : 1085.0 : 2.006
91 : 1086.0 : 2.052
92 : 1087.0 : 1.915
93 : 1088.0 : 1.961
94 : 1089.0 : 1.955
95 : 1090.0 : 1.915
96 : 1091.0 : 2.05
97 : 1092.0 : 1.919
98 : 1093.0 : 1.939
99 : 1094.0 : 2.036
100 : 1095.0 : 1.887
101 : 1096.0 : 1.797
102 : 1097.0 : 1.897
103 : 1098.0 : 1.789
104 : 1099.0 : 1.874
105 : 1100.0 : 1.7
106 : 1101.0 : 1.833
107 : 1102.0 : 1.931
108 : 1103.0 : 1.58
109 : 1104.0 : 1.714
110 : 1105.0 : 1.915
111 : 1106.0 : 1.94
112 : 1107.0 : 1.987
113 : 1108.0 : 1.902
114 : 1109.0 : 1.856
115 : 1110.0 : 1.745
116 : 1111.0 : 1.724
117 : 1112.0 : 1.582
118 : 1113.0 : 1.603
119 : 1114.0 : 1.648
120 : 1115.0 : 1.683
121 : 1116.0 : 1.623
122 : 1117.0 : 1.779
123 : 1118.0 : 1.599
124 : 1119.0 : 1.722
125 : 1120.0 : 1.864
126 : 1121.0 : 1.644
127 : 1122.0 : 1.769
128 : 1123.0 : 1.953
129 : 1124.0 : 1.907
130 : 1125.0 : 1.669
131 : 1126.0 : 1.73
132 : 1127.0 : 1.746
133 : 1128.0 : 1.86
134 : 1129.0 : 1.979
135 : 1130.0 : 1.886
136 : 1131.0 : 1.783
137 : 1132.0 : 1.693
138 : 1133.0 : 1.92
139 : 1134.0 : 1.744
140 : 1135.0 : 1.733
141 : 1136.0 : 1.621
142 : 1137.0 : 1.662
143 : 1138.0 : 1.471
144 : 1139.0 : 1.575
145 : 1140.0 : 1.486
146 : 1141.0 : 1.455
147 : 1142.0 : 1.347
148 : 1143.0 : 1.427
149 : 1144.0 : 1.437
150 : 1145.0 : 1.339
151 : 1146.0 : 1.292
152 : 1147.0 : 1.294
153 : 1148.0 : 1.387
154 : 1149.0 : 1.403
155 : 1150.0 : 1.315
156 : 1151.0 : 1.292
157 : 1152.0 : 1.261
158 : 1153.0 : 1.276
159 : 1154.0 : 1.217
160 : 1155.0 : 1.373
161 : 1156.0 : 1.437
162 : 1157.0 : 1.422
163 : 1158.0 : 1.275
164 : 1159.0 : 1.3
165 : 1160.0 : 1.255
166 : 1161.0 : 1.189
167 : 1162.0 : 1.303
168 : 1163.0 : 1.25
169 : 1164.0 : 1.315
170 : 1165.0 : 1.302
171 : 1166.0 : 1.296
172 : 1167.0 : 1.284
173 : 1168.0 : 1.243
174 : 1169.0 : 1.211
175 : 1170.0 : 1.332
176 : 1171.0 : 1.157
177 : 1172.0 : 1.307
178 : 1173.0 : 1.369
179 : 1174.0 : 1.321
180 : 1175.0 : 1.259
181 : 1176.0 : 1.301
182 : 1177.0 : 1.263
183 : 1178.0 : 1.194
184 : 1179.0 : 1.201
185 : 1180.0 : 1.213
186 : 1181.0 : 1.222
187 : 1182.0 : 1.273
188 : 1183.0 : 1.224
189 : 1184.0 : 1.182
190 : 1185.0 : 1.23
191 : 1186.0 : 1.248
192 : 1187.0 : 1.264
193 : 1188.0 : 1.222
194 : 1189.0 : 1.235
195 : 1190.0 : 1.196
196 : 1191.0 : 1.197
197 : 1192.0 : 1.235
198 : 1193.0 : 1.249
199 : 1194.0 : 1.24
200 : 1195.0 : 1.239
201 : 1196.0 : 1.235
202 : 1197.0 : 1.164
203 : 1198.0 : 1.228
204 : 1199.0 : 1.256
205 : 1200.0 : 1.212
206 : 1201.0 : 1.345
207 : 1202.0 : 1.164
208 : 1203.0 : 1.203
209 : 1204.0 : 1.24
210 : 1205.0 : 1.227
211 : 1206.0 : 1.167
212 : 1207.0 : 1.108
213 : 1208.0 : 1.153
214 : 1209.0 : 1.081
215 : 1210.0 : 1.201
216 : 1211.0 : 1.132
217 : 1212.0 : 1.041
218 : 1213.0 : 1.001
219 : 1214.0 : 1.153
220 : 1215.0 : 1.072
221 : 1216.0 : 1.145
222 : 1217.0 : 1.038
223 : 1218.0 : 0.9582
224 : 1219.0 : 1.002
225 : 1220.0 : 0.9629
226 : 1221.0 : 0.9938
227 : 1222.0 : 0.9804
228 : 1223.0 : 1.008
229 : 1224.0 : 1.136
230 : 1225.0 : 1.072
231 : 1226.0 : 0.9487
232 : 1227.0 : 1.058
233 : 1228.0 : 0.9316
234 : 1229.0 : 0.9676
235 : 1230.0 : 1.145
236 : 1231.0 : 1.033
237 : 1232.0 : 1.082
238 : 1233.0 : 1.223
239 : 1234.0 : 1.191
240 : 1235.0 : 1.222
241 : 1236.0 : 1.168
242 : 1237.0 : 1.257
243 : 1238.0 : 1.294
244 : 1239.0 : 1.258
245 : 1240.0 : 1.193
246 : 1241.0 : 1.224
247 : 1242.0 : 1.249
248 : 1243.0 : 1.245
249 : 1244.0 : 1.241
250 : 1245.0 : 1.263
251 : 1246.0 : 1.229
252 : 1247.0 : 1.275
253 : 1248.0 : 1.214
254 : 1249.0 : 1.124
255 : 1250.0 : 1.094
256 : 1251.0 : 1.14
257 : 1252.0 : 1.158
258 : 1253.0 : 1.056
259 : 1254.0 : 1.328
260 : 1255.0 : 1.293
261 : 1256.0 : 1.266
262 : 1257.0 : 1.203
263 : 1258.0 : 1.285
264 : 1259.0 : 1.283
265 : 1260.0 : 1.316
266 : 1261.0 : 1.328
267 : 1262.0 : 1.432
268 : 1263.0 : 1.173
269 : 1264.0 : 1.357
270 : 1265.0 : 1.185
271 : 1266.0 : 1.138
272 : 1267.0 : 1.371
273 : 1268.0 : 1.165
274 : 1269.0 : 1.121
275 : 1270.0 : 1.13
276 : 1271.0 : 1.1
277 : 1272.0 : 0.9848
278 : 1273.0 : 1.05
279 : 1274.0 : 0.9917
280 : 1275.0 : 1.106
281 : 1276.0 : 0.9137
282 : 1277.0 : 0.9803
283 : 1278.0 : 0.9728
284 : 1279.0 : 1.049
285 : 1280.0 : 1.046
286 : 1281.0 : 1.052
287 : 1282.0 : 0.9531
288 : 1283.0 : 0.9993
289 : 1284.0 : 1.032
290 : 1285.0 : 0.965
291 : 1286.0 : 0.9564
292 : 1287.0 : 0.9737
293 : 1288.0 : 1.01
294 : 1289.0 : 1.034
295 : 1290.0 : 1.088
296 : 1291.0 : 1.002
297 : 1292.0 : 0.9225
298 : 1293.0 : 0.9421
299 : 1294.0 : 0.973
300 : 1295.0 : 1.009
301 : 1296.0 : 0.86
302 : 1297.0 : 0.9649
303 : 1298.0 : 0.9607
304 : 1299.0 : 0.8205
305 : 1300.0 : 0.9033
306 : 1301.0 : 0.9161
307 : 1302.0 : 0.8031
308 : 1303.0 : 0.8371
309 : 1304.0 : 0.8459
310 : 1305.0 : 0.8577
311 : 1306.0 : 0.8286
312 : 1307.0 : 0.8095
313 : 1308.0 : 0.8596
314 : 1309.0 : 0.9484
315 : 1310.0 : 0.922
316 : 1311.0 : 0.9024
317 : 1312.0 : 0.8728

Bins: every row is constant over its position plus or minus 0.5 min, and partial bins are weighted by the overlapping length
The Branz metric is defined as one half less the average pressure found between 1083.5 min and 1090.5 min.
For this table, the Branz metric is -1.5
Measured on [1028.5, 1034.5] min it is -1.4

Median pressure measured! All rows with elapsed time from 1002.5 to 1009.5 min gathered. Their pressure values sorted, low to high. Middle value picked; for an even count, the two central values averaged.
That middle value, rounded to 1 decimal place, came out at 2.0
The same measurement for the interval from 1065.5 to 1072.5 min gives 1.6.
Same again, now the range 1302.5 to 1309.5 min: 0.8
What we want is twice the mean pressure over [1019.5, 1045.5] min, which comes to 3.9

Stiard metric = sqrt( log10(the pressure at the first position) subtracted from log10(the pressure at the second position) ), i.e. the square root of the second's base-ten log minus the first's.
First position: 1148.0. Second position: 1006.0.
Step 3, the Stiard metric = 0.40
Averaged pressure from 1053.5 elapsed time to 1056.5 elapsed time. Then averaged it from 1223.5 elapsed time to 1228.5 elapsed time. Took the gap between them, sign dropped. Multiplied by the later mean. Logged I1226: 0.88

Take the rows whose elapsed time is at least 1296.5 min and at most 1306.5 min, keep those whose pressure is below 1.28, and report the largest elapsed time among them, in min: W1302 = 1306.0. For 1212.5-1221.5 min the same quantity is 1221.0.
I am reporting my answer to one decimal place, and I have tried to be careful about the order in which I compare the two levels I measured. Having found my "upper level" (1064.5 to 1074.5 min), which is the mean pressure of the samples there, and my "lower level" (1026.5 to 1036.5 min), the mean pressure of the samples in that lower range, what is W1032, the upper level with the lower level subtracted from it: -0.3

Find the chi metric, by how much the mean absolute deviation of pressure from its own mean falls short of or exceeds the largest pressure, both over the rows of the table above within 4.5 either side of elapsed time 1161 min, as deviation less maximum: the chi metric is -1.38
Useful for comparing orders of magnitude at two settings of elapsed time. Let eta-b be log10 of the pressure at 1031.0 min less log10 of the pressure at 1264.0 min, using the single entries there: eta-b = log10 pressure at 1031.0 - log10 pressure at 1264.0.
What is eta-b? 0.13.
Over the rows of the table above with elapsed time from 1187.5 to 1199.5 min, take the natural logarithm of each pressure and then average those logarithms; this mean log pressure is 0.20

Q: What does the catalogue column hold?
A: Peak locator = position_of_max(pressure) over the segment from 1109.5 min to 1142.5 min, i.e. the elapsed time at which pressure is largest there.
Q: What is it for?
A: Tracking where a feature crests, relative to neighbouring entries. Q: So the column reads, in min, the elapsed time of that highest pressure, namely 1129.0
